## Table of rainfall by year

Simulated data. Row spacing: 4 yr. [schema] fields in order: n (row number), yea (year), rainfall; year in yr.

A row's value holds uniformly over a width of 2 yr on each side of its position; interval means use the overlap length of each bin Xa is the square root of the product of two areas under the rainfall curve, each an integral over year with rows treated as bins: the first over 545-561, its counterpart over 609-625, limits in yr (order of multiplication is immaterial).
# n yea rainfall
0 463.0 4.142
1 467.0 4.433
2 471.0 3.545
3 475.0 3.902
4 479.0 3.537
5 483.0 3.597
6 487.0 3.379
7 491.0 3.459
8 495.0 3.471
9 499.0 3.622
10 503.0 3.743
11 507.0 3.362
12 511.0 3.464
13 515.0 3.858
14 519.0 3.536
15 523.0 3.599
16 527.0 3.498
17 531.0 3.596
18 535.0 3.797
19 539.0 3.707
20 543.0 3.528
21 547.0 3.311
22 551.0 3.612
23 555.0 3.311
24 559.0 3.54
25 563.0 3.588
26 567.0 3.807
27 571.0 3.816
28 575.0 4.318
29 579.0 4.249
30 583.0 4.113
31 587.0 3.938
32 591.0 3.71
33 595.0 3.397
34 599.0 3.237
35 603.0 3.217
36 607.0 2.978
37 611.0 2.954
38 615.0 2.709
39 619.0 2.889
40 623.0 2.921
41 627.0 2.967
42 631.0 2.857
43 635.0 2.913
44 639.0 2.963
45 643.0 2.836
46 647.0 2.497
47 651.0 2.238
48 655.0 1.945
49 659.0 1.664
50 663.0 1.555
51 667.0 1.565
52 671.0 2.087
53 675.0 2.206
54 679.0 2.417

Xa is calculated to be 50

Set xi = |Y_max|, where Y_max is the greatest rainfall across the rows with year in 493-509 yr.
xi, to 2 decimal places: 3.74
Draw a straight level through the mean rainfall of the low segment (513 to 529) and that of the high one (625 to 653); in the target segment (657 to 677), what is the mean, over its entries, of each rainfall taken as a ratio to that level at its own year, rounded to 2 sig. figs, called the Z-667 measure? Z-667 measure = 0.71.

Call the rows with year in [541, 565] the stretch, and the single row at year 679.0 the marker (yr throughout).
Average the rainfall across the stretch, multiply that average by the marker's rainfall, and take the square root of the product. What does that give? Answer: 2.9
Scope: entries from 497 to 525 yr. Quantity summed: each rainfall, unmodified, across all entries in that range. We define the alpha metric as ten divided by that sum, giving 0.40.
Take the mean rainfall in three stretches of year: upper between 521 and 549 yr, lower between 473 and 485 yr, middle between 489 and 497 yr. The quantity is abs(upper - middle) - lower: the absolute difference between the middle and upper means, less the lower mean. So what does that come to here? -3.6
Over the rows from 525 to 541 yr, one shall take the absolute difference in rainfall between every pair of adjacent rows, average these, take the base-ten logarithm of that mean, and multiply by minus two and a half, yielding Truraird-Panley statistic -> 2.22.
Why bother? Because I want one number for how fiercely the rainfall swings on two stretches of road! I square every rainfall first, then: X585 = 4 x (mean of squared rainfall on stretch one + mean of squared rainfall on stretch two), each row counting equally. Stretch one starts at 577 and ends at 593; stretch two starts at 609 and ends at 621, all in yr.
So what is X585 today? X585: 97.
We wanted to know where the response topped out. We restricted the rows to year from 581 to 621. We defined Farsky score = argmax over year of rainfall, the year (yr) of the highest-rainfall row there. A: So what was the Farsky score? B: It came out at 583.0 yr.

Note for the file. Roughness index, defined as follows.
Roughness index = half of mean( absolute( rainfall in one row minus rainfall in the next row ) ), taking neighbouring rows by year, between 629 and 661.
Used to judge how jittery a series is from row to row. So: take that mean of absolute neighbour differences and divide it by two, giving 0.10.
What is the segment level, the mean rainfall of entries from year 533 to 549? 3.59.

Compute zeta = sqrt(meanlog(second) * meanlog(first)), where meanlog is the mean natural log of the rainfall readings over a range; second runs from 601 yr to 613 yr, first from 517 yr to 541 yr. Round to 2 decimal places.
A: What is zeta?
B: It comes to 1.20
